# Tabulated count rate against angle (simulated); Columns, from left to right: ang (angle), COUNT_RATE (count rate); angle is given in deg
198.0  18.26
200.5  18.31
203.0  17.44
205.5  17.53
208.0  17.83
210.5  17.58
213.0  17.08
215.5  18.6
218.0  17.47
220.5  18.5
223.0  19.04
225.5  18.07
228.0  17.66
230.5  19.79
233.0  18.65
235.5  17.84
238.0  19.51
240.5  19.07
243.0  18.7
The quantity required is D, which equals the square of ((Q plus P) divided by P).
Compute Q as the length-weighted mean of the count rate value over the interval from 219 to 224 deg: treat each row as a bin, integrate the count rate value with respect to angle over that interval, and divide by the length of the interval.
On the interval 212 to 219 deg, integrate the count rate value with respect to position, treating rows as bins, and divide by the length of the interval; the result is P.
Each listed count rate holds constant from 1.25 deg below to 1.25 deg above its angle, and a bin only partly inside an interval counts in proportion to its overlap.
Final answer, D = 4.22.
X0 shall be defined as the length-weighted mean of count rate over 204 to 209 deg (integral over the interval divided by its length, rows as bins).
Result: 17.7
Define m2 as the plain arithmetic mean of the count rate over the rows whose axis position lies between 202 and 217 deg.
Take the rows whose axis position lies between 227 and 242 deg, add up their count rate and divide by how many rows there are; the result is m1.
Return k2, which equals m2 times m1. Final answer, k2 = 331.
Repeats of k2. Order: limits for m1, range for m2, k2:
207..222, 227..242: 335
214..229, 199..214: 321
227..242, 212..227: 340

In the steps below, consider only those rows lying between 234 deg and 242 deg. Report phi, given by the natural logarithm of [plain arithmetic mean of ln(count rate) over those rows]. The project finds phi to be 1.08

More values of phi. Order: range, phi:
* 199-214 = 1.05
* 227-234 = 1.07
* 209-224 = 1.06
